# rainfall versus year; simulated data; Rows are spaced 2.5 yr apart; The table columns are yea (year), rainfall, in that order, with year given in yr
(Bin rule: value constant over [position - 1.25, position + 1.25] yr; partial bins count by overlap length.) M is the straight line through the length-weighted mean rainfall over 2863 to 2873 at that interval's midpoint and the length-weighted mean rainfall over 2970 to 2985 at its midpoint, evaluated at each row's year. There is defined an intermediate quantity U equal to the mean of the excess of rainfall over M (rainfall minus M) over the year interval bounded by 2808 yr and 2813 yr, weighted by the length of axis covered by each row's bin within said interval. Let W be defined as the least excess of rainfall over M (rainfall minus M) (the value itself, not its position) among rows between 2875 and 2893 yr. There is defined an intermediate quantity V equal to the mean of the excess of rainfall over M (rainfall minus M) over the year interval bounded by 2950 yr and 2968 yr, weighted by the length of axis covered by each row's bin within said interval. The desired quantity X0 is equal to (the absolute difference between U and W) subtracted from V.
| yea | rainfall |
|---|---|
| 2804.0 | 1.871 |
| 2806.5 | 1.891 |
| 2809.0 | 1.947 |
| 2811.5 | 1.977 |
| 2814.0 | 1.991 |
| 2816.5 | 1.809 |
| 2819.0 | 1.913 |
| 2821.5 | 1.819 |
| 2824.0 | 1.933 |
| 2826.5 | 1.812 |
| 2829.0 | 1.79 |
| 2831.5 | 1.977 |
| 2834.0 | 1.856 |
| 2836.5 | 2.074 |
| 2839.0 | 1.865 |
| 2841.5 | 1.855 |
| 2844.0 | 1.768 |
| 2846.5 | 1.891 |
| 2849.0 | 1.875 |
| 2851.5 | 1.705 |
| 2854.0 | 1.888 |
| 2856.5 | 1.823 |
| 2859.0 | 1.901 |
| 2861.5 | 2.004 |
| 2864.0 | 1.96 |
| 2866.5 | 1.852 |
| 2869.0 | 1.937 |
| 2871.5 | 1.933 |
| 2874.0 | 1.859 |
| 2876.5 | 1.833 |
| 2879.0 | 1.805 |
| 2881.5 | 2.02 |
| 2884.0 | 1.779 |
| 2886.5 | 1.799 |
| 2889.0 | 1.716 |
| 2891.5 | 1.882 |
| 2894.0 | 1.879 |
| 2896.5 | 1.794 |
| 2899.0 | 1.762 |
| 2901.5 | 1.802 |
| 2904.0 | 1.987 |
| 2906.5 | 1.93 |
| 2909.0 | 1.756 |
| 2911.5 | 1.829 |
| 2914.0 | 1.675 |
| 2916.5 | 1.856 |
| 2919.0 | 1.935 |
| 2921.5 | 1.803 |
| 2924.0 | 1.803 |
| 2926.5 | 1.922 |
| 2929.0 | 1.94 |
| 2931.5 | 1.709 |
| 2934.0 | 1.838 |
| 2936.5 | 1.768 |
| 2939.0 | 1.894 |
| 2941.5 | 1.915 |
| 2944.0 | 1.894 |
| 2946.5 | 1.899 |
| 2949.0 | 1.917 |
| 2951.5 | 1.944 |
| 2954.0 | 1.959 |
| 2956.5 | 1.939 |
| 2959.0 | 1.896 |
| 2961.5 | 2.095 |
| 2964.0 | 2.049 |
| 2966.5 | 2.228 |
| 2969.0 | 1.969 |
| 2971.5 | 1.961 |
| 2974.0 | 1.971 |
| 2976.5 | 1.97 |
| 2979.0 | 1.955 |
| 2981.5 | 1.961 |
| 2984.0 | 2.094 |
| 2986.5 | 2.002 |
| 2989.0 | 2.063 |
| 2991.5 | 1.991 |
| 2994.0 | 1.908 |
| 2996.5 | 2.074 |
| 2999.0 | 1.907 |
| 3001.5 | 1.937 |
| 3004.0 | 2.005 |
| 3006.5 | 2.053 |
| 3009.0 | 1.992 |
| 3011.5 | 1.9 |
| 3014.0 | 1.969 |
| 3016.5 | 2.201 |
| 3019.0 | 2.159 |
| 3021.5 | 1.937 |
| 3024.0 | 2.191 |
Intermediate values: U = 0.08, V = 0.041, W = -0.21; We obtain -0.25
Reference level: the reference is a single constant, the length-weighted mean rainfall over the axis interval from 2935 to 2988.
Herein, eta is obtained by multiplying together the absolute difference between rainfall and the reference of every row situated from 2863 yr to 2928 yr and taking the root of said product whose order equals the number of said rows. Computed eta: 0.09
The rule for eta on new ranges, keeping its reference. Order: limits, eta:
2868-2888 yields 0.09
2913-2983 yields 0.04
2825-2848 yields 0.09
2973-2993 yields 0.02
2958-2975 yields 0.03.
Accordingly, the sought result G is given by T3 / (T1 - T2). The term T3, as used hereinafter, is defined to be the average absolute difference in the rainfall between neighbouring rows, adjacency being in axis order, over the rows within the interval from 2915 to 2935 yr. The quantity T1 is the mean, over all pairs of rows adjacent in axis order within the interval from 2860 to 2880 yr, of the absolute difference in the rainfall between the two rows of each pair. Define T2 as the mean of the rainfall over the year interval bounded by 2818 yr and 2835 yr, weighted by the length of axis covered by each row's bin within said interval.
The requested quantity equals -0.056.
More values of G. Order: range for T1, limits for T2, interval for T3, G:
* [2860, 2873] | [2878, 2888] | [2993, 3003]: -0.068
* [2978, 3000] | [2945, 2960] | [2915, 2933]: -0.053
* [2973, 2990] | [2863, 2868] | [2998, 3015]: -0.033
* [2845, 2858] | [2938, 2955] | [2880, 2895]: -0.057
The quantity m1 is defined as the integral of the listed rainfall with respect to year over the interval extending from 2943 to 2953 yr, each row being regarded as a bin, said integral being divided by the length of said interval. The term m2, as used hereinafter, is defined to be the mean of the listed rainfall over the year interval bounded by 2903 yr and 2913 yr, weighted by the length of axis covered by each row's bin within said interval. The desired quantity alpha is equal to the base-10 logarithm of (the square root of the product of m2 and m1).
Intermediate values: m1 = 1.92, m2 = 1.87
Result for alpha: 0.277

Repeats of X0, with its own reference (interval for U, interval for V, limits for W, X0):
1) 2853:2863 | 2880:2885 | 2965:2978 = -0.04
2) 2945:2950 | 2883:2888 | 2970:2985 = -0.17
